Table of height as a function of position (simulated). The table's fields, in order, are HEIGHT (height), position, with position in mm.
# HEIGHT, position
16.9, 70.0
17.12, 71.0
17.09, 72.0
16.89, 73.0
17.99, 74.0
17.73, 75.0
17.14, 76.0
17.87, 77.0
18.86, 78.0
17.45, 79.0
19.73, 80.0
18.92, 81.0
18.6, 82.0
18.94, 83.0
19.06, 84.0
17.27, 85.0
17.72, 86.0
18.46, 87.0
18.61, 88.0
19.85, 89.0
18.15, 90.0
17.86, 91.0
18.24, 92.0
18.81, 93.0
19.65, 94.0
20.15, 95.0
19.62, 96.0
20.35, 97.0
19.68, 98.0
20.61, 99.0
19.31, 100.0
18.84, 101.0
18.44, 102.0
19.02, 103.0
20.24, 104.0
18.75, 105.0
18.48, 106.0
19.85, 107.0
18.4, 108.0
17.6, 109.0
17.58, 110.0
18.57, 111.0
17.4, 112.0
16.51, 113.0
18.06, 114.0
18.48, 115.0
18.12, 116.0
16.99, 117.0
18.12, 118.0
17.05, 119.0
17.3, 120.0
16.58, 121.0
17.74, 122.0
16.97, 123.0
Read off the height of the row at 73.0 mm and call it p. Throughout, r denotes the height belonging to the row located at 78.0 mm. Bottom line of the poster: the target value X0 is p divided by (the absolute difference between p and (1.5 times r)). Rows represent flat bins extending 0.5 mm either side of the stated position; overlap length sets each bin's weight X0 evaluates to 1.5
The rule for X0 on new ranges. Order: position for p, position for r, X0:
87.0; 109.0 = 2.3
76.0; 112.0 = 1.9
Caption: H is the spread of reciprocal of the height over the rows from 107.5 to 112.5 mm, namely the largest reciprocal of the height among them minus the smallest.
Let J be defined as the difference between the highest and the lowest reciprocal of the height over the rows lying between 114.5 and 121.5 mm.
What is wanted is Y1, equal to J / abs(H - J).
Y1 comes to 2.4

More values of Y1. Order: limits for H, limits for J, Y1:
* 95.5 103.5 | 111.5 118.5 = 8.6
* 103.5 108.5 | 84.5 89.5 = 2.9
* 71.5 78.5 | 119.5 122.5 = 1.8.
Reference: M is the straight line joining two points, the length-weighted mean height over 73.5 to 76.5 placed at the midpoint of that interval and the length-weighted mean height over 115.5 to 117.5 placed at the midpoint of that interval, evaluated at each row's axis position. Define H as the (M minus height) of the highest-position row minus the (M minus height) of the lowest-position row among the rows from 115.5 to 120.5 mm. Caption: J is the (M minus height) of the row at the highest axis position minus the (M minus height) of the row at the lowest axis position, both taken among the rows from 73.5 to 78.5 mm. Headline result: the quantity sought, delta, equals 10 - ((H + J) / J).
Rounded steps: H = 0.8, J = -0.9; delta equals 9.9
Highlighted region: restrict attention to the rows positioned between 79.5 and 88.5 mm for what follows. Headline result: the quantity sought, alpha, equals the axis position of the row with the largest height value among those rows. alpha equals 80.0 mm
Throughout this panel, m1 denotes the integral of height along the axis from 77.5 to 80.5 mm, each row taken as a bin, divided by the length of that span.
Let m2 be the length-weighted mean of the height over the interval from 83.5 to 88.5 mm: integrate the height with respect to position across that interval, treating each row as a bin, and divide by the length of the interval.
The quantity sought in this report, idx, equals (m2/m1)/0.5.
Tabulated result 1.95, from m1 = 18.7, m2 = 18.2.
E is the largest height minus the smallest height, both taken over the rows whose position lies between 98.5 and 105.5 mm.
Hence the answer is 2.17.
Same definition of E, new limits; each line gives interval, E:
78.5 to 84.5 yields 2.28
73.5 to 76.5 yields 0.85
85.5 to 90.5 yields 2.13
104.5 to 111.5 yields 2.27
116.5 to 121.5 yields 1.54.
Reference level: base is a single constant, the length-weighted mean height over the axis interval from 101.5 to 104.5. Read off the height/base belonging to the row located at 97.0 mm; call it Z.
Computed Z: 1.06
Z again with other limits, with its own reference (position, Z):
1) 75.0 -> 0.92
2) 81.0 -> 0.98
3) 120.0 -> 0.90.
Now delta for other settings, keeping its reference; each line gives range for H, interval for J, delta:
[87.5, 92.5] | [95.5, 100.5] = 7.8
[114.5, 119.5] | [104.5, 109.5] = 7.8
